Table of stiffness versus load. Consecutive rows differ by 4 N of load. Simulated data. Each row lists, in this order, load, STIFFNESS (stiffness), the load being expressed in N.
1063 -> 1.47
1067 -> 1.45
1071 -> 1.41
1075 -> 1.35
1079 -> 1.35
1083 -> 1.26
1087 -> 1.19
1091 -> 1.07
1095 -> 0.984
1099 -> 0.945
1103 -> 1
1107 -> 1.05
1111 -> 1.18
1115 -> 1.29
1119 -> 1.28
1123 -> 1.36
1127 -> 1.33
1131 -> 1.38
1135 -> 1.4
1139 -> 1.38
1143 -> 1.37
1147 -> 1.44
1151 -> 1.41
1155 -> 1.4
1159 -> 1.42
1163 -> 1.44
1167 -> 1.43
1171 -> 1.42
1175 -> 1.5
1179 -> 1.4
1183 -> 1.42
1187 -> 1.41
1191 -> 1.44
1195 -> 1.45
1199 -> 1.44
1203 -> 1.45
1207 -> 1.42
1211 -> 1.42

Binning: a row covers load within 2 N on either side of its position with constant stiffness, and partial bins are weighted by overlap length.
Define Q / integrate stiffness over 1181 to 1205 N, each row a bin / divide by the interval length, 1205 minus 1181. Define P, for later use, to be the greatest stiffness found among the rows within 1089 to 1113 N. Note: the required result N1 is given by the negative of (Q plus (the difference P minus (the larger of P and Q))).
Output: -1.18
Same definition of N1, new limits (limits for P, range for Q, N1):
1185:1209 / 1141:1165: -1.41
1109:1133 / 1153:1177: -1.38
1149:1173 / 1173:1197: -1.44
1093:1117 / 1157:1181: -1.29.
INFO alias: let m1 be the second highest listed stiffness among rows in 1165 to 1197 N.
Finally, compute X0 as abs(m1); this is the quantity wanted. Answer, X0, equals 1.45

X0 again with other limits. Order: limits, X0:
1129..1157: 1.41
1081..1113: 1.19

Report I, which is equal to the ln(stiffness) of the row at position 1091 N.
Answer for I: 0.07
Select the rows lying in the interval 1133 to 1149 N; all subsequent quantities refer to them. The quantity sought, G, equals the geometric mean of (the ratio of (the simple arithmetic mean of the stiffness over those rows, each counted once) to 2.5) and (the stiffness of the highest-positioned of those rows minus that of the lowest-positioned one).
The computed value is 0.15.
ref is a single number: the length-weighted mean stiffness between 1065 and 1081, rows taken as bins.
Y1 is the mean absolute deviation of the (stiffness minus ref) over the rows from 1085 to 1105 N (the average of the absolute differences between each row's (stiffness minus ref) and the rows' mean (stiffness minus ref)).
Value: 0.074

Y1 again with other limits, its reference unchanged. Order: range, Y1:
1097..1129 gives 0.136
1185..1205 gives 0.011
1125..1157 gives 0.024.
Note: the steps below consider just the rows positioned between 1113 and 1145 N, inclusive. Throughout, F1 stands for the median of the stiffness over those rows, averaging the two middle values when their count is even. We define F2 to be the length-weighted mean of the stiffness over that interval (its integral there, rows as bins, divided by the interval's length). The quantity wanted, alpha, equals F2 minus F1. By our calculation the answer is -0.016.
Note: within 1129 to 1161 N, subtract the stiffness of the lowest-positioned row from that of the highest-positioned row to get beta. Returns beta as 0.040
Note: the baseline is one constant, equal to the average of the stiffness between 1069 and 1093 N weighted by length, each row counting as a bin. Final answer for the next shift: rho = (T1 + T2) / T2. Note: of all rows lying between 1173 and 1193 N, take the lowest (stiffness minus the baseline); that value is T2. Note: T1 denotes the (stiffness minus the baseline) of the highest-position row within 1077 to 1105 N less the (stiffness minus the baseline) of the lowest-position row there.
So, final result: -1.7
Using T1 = -0.350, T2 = 0.13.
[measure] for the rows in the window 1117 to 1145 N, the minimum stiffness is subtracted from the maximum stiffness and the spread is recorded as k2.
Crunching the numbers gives 0.12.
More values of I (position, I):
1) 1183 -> 0.35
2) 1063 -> 0.39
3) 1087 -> 0.17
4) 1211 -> 0.35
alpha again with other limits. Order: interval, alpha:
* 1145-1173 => 0.003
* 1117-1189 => -0.006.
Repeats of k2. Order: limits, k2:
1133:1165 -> 0.07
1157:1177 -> 0.08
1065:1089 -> 0.26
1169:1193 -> 0.10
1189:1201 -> 0.01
